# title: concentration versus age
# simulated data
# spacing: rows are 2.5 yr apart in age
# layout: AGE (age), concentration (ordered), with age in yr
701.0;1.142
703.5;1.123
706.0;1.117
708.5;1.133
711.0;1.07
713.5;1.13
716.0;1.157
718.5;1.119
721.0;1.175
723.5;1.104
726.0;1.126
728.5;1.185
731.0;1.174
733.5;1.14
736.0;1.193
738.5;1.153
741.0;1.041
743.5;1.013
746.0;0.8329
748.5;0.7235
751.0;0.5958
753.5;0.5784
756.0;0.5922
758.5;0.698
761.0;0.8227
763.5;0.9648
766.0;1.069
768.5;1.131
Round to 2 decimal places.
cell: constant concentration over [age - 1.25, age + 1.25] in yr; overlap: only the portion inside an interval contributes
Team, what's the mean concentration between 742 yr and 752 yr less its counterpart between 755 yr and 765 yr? 0.02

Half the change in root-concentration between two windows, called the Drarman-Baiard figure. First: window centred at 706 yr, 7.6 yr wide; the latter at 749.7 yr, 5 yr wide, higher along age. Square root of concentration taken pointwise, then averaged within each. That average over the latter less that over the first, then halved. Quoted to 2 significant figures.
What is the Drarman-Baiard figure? -0.12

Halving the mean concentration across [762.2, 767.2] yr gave 0.51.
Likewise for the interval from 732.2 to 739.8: 0.58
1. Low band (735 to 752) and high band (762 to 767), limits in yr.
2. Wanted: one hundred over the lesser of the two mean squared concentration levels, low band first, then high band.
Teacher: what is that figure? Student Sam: 109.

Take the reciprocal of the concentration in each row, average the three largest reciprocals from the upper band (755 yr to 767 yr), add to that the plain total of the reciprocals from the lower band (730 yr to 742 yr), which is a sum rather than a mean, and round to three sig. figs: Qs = 5.84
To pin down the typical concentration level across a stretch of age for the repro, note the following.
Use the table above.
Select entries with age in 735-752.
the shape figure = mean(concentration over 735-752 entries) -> 0.94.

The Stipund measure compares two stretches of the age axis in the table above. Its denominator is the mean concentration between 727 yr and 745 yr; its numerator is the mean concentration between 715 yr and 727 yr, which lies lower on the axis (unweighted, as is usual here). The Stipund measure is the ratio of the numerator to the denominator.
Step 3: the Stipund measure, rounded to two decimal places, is 1.01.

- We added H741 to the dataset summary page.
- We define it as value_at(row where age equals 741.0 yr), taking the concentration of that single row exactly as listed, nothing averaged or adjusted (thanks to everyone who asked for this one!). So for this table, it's 1.041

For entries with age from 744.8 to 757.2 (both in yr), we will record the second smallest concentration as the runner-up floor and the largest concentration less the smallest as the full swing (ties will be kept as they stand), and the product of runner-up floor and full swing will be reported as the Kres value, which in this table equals 0.15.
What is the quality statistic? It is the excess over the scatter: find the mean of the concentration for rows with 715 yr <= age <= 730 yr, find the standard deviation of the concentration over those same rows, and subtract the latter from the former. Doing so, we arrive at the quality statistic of 1.11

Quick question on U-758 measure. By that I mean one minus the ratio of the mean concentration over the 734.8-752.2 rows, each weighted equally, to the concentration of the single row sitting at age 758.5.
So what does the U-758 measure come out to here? -0.34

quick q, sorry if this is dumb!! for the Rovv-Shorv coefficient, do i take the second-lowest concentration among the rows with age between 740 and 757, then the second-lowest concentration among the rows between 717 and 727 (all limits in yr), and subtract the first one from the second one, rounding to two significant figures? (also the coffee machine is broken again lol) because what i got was 0.53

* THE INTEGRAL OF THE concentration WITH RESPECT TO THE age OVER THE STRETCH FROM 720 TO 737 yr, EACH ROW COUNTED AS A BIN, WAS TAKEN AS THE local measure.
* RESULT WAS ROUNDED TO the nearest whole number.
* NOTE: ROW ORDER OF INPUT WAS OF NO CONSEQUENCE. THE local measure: 20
